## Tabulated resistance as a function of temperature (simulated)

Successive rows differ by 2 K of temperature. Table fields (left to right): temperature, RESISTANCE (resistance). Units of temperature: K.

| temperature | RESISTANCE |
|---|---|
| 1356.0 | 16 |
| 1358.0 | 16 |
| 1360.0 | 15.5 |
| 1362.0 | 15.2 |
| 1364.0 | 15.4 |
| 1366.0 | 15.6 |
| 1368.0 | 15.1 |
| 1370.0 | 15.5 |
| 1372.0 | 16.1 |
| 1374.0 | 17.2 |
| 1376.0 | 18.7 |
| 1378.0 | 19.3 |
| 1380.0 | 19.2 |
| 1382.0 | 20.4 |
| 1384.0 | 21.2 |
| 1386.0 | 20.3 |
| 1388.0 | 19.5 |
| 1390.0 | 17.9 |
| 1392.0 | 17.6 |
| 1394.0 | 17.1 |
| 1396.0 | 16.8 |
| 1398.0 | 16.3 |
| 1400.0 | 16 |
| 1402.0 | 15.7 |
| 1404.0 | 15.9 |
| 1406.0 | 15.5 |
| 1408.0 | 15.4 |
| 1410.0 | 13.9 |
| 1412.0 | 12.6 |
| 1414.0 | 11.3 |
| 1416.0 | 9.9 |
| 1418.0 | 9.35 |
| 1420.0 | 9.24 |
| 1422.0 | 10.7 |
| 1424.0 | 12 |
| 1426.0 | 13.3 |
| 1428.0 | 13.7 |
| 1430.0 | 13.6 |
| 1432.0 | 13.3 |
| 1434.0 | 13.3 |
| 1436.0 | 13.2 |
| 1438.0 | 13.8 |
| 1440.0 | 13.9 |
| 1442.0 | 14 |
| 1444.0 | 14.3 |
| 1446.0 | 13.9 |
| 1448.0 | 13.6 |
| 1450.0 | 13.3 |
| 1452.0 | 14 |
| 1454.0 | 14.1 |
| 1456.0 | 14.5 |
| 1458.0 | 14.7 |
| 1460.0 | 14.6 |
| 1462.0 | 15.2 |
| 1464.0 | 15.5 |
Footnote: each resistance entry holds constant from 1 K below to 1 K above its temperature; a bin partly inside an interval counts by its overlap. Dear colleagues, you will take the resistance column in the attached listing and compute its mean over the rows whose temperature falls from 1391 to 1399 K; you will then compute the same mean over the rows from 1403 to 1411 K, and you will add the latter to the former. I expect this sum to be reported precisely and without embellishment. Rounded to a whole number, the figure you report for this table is 32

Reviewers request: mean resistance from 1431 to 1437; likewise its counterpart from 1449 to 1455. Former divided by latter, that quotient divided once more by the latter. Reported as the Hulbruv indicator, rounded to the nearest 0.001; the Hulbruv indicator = 0.070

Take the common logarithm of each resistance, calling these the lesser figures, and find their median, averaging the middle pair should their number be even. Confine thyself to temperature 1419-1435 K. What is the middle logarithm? 1.124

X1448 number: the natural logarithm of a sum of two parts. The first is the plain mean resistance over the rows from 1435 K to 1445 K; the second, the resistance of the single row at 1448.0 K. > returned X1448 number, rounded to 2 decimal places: 3.31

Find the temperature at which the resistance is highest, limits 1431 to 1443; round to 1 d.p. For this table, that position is 1442.0 K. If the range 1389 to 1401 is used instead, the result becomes 1390.0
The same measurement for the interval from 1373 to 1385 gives 1384.0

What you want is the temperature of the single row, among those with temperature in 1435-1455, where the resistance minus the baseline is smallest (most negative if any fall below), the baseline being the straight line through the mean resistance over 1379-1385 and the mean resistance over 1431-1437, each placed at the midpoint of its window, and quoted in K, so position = 1436.0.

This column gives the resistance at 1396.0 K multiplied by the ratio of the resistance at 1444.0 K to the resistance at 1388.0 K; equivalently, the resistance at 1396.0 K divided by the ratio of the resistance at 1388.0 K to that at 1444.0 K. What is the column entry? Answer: 12.3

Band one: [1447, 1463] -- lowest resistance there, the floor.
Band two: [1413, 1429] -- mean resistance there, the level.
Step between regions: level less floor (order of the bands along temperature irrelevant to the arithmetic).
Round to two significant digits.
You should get -2.1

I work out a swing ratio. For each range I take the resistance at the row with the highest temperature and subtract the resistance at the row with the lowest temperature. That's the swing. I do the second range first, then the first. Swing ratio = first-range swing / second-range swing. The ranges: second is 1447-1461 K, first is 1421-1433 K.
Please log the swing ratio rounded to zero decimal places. 3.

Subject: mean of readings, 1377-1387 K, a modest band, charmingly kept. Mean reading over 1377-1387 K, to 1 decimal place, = 20.1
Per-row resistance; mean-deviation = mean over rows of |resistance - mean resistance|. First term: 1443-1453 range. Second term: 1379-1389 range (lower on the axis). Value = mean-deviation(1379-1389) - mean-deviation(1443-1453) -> 0.3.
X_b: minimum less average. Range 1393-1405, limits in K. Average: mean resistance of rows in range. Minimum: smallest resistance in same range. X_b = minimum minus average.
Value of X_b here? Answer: -0.60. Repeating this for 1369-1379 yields -1.86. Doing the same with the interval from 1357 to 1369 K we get -0.37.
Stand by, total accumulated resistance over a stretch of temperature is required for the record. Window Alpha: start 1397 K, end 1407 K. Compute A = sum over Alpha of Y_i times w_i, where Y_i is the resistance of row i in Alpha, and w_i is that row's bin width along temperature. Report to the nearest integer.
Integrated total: 159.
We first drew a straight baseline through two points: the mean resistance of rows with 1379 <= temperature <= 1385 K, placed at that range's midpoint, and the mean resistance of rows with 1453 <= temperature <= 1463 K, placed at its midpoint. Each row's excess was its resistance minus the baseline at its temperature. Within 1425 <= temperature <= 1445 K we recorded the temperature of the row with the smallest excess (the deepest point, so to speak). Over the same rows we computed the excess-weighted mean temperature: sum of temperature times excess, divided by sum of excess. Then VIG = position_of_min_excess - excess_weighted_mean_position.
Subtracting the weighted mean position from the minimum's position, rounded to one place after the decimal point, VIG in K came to -7.6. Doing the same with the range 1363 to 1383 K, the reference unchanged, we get -1.6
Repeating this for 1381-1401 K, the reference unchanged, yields 3.2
